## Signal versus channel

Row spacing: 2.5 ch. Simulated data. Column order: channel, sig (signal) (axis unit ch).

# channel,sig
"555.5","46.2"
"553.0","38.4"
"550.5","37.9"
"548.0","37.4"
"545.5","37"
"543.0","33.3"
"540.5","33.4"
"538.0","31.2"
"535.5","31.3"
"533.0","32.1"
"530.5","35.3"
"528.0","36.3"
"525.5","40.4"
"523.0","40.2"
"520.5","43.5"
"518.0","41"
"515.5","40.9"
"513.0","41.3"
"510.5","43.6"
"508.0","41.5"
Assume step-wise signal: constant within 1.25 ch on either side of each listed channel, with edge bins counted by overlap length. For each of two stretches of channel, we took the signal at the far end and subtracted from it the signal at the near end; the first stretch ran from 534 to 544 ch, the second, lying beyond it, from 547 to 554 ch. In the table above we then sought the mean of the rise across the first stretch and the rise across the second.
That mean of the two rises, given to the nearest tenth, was 1.5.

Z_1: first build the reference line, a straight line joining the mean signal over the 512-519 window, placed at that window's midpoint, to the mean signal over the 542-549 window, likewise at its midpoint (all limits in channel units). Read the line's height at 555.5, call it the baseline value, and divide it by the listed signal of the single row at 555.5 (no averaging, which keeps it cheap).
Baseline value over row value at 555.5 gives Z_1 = 0.74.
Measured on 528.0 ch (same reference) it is 1.07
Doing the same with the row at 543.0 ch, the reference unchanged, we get 1.09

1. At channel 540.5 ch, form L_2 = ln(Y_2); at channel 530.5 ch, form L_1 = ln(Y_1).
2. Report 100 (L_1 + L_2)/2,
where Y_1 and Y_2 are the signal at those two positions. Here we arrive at 354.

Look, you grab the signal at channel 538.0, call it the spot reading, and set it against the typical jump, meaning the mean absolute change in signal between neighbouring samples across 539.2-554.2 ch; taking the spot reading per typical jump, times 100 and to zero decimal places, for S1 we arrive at 3000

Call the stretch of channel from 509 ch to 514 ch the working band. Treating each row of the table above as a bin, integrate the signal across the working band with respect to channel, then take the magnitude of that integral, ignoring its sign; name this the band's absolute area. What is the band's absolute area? 212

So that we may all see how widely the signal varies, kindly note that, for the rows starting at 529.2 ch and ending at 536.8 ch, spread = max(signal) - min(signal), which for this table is 4.0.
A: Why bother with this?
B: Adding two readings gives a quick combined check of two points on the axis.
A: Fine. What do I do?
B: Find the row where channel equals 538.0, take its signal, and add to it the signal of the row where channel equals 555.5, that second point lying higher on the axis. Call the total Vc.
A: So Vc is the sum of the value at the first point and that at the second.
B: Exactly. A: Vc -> 77.4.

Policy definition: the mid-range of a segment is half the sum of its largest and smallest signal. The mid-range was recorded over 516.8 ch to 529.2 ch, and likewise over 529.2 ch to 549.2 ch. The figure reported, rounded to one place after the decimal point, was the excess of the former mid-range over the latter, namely 5.6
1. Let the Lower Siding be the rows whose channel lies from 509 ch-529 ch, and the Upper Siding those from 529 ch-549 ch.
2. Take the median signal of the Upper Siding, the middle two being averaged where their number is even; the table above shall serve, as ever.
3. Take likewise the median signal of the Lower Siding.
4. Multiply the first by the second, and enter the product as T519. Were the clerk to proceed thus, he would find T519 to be 1366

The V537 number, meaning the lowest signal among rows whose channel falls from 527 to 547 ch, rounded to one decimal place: 31.2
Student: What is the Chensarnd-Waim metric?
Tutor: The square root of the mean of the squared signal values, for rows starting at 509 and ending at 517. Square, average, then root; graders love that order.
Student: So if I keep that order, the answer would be 42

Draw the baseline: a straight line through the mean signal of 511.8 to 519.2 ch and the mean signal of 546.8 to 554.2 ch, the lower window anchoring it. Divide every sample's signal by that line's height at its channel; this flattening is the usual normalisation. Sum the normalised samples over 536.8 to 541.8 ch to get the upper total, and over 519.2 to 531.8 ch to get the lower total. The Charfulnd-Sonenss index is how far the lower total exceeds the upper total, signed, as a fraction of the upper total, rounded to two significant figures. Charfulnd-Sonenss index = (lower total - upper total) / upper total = 1.9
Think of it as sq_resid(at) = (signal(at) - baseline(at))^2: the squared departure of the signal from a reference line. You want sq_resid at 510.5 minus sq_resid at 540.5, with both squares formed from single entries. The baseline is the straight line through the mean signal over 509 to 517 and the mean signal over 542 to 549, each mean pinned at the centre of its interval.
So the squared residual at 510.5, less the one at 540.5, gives -10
